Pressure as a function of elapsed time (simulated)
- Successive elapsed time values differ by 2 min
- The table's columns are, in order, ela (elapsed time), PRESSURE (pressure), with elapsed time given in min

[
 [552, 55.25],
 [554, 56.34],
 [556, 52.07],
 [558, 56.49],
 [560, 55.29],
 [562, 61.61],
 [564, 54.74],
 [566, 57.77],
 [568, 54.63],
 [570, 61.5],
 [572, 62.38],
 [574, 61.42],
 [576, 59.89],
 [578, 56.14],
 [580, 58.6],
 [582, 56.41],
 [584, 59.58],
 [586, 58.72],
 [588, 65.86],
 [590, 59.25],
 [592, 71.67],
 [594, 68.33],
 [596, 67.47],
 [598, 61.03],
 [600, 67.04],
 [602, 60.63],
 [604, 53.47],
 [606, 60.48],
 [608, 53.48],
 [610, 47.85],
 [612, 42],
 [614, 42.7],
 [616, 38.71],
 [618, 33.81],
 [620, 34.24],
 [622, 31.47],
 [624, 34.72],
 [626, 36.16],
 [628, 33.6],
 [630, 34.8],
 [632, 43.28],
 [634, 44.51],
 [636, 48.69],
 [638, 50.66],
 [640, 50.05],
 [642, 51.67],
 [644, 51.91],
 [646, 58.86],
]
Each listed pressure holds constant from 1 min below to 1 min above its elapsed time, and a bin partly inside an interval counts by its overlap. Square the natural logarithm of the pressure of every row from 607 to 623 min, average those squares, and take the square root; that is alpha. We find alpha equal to 3.69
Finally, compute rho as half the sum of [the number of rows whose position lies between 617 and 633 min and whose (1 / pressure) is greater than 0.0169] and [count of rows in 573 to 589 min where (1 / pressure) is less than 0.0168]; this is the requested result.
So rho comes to 6.0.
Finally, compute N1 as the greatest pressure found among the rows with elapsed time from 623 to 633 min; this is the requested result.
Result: 43.28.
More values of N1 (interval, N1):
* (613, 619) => 42.7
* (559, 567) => 61.61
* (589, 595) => 71.67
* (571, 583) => 62.38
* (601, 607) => 60.63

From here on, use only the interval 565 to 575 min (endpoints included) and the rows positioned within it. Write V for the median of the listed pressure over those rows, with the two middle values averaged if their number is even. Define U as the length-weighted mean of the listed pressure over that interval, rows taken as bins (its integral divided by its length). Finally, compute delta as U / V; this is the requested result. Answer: 0.97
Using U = 60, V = 61.4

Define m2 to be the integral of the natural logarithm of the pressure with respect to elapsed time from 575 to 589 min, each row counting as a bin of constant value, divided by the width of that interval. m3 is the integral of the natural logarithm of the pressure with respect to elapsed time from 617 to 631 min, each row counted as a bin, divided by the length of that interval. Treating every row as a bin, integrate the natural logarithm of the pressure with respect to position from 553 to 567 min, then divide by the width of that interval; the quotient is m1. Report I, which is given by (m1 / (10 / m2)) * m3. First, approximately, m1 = 4.03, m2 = 4.08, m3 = 3.53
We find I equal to 5.80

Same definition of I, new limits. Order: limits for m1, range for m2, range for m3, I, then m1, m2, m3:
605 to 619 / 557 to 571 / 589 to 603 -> 6.43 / 3.80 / 4.05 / 4.17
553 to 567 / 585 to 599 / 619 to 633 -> 5.98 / 4.03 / 4.17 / 3.56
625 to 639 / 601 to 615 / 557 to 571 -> 5.92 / 3.72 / 3.93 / 4.05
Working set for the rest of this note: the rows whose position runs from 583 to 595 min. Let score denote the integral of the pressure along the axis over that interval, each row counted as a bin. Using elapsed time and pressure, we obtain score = 767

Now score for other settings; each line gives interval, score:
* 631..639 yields 374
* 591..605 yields 899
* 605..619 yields 638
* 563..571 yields 457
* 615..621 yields 214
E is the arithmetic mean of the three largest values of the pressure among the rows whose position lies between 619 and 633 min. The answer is 38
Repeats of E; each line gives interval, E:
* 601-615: 58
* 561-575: 62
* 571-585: 61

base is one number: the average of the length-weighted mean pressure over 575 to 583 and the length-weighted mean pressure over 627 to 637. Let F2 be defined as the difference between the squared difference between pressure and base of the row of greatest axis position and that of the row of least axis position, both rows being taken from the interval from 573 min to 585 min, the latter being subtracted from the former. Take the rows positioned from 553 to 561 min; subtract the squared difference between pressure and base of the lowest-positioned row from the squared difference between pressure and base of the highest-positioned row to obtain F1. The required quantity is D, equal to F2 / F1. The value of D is 3.0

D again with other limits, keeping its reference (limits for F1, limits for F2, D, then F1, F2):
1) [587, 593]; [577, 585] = 0.3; 225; 58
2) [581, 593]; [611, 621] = 0.4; 448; 175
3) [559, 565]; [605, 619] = -19.1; -6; 119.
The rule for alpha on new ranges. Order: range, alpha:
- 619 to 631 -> 3.53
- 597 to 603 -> 4.14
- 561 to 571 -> 4.06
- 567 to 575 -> 4.09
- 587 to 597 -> 4.20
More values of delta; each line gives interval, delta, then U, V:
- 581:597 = 1.01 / 63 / 62.7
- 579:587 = 0.99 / 58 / 58.7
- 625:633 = 1.04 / 37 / 35.5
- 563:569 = 1.02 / 56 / 54.7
